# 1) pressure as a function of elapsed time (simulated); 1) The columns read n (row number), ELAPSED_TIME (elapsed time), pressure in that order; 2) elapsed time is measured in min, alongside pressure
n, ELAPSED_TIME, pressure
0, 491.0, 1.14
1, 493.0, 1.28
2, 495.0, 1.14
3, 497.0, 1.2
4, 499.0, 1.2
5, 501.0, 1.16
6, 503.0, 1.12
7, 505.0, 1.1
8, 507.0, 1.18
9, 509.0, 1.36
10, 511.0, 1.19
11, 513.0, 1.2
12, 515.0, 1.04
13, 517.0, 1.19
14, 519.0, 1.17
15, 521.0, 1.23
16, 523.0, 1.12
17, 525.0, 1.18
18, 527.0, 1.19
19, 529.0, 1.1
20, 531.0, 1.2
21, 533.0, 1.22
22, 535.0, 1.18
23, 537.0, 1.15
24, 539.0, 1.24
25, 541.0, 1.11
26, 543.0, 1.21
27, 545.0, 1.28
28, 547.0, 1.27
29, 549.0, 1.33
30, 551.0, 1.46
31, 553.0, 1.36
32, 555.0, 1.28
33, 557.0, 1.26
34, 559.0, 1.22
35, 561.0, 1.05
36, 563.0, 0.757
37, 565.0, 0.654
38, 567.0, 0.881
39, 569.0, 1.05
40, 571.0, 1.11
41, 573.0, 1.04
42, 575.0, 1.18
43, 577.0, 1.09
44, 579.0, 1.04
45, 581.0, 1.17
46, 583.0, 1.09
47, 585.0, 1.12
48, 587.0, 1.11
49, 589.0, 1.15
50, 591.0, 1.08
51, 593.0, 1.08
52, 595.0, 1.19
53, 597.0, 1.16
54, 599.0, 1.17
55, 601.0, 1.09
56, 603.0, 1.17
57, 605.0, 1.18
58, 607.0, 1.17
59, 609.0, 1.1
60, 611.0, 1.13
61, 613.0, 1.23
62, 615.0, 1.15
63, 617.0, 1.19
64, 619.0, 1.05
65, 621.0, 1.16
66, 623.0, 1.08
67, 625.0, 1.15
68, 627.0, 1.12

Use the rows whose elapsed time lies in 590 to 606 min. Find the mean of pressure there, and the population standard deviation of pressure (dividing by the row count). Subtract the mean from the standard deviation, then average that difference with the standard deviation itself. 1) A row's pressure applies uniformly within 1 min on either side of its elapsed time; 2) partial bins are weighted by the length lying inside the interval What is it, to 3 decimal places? -0.525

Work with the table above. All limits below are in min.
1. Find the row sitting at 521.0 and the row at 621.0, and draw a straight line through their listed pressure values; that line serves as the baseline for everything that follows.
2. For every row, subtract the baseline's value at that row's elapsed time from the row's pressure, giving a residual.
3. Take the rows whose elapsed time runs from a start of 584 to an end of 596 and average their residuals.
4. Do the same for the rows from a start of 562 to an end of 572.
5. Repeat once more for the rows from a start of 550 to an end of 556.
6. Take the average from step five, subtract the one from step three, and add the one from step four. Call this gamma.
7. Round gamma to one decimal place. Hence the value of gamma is -0.1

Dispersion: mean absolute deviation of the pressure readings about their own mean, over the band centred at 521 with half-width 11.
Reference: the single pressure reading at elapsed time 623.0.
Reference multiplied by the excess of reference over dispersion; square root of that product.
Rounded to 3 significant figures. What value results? 1.06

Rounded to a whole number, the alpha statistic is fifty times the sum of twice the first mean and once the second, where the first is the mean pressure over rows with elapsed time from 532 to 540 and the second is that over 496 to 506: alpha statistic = 178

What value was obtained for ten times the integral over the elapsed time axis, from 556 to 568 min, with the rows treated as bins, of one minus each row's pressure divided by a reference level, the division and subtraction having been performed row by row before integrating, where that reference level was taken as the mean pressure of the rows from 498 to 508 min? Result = 19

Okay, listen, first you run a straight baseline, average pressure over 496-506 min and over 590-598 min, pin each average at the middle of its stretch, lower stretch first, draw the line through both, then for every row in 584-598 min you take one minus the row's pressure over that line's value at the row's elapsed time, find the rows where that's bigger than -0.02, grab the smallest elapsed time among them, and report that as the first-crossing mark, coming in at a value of 585.0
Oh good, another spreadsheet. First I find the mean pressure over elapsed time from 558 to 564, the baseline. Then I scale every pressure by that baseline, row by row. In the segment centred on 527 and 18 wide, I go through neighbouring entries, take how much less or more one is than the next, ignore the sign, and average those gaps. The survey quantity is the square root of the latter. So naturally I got 0.25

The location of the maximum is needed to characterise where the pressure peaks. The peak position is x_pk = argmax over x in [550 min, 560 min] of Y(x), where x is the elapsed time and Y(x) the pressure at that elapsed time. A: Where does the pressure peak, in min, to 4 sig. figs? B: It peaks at 551.0 min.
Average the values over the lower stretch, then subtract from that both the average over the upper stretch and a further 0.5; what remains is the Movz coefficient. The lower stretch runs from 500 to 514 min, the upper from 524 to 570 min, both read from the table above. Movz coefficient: -0.471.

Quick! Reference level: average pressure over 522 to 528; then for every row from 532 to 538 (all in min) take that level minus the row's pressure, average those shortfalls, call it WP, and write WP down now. -0.020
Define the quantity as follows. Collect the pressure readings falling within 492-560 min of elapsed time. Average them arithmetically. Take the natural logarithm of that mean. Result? 0.19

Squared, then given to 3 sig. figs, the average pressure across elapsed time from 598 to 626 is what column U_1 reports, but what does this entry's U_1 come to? 1.31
